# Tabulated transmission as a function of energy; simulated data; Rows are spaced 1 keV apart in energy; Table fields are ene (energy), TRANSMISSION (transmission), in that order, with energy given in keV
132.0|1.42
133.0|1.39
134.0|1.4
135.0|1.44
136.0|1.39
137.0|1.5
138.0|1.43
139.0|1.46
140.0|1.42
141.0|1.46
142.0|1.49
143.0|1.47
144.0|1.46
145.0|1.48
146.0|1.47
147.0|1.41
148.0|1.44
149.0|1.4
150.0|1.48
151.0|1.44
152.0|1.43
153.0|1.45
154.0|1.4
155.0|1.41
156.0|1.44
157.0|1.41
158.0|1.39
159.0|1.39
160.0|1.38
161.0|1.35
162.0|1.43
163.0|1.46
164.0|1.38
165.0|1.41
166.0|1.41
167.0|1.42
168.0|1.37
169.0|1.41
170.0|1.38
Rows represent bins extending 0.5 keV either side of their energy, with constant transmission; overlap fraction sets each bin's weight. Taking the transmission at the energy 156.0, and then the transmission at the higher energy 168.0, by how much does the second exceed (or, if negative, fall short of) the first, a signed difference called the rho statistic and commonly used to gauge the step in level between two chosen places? -0.07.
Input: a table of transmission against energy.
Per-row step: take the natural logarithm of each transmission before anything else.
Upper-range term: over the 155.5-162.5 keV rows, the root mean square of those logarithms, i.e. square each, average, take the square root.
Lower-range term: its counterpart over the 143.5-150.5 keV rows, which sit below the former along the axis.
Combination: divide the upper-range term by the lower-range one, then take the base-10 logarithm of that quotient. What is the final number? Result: -0.043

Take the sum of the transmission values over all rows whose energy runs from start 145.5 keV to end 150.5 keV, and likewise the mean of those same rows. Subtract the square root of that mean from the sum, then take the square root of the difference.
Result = 2.45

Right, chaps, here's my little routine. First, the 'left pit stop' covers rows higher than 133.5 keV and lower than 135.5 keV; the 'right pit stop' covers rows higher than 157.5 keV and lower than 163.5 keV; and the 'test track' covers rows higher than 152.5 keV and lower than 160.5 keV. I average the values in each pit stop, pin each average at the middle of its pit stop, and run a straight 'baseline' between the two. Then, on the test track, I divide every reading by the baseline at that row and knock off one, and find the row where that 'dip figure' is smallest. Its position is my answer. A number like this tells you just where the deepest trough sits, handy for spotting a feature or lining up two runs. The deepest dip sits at 160.0 keV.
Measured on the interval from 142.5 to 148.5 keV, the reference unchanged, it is 147.0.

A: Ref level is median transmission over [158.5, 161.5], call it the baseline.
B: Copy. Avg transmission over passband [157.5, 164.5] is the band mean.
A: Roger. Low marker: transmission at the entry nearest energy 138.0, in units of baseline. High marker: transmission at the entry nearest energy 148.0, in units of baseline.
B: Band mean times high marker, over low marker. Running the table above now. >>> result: 1.41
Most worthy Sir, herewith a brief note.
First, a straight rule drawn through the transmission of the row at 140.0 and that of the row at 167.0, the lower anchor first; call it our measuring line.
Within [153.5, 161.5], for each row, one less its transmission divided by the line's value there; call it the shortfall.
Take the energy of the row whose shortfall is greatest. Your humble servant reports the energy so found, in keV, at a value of 161.0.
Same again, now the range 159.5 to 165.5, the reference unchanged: 161.0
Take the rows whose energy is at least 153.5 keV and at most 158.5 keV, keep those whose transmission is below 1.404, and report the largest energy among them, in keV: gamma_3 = 158.0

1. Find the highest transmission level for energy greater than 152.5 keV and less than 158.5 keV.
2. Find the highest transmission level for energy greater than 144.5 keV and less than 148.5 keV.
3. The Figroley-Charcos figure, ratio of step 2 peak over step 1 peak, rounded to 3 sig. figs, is 1.02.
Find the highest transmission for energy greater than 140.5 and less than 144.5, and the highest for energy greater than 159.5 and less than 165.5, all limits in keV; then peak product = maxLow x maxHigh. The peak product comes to 2.18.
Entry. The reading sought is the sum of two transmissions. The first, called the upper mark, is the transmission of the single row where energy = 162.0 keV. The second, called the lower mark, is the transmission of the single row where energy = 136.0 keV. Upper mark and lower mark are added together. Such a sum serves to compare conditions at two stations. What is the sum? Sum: 2.82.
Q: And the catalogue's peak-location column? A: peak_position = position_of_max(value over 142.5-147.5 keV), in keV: 145.0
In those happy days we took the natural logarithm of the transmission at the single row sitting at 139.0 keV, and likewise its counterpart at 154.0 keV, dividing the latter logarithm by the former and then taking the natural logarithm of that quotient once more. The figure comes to -0.12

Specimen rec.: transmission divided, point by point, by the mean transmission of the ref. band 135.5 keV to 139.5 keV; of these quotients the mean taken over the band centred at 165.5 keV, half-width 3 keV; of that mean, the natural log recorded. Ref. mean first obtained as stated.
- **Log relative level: -0.026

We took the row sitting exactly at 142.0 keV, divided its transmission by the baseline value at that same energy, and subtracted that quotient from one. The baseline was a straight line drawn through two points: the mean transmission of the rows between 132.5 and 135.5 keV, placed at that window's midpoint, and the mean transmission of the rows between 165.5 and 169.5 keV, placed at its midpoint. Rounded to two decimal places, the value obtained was -0.06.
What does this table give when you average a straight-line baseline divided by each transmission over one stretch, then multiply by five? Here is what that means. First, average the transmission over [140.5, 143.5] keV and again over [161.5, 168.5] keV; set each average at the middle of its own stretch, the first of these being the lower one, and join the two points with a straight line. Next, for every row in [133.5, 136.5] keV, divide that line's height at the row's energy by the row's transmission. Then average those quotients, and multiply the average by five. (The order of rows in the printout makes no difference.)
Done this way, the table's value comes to 5.29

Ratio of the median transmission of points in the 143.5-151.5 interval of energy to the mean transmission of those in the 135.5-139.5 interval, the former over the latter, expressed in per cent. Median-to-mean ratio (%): 100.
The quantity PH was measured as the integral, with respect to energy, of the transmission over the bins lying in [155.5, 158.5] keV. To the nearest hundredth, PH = 4.24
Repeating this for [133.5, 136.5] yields 4.23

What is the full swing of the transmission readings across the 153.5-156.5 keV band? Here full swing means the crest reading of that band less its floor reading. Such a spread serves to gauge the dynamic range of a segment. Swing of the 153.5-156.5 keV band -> 0.04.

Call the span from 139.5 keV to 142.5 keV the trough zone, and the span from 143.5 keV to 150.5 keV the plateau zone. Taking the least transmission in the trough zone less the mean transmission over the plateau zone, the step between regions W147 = -0.029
